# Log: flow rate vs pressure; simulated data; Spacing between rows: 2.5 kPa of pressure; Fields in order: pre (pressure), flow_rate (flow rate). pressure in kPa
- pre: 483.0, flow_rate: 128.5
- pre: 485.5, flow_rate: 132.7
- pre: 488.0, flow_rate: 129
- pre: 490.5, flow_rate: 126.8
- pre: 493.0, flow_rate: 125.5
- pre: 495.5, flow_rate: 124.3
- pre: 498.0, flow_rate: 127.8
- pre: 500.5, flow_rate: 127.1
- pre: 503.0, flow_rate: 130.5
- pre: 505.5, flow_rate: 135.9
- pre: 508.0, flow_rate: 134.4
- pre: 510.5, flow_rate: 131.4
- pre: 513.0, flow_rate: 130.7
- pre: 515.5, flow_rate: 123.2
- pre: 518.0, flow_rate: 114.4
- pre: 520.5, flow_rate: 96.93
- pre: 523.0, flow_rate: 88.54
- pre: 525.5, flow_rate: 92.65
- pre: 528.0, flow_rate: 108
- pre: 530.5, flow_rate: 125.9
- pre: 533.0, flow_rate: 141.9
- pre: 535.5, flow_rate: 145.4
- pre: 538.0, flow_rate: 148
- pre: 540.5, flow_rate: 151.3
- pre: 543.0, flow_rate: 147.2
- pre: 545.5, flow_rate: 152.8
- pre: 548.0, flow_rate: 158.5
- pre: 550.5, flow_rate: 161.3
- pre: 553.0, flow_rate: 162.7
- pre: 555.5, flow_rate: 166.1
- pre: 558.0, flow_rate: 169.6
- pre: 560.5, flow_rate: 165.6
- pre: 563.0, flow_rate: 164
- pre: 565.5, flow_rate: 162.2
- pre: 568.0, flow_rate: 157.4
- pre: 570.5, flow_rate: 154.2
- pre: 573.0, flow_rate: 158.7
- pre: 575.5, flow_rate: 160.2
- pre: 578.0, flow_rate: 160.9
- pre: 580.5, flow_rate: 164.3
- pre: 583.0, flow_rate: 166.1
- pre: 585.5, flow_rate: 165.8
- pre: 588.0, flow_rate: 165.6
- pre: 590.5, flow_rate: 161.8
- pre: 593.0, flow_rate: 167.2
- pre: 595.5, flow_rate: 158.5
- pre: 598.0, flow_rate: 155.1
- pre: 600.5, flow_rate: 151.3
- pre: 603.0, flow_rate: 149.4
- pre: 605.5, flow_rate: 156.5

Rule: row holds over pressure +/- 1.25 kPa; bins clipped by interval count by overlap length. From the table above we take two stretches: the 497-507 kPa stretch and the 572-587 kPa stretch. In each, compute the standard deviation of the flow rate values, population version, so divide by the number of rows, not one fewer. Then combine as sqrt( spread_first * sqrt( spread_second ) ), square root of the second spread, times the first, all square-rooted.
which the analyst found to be 2.4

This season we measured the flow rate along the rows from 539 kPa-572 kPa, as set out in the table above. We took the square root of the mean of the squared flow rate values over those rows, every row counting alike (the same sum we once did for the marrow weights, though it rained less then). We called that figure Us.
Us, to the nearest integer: 160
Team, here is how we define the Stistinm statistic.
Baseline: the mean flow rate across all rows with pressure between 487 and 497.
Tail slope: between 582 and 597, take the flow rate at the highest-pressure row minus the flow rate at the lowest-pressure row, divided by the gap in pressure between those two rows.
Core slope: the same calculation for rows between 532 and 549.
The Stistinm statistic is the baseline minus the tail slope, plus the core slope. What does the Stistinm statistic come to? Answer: 128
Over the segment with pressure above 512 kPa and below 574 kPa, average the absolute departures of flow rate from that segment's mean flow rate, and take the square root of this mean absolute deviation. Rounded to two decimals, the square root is 4.51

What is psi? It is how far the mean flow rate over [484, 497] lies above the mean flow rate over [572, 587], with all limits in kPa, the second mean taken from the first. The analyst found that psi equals -35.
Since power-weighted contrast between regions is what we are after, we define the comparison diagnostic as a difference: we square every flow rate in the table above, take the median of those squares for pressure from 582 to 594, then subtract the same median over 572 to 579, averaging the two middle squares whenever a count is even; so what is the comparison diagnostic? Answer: 1826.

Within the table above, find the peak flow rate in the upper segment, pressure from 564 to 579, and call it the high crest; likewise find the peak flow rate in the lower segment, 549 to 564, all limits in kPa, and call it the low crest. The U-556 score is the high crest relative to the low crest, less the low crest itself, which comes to -169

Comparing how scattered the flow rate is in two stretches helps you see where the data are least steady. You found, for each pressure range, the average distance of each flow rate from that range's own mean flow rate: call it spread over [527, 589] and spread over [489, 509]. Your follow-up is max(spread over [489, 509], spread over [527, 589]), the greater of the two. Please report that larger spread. 10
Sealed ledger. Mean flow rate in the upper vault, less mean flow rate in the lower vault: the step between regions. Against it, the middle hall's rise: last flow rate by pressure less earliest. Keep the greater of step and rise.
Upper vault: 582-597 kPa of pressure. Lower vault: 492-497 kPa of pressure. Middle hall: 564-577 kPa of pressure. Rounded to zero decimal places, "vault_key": 39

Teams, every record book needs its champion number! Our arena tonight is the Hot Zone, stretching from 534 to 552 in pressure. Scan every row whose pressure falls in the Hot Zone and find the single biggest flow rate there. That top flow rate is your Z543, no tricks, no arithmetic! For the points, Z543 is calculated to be 161.3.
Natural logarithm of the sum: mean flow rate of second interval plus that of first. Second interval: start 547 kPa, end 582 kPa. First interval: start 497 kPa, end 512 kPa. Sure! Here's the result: 5.68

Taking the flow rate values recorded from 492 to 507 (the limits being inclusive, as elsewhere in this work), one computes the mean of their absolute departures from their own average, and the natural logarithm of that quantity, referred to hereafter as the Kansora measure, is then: 1.1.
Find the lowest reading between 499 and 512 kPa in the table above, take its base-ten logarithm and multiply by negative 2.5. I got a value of -5.26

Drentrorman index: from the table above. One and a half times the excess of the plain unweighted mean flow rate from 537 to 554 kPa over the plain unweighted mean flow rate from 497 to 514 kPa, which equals 35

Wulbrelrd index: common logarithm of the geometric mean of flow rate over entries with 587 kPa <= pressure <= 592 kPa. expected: 2.21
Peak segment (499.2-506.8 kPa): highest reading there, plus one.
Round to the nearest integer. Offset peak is 137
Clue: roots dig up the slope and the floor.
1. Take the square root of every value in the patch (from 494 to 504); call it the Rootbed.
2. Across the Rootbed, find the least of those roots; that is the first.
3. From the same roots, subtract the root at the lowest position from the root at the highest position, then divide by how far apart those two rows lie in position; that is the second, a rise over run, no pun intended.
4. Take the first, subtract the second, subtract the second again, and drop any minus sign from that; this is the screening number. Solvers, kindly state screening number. 11.1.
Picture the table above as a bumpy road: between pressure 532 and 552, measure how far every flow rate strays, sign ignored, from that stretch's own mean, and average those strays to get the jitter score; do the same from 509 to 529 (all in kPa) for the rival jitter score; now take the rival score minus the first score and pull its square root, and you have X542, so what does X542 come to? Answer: 3.0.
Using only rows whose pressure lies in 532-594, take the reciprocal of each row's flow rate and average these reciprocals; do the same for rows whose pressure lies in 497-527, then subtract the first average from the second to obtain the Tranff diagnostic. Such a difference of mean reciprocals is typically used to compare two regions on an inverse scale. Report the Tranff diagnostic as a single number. 0.0023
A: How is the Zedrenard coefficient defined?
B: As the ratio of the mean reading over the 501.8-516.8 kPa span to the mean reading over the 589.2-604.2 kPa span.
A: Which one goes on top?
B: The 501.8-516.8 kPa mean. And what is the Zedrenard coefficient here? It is 0.83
